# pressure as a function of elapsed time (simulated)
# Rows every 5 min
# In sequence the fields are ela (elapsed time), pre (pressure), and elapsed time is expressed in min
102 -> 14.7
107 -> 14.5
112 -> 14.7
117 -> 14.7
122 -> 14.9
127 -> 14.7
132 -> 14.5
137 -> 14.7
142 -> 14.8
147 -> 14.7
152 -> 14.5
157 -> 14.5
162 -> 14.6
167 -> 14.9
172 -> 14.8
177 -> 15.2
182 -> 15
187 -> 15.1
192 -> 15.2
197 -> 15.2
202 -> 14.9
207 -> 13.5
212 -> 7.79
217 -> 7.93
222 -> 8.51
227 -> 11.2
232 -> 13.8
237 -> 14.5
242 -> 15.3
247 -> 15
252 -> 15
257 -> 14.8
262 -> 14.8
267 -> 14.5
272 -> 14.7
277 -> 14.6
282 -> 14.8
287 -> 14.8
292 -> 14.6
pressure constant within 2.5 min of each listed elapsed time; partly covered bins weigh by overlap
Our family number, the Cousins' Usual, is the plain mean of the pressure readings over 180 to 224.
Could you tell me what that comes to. 12.6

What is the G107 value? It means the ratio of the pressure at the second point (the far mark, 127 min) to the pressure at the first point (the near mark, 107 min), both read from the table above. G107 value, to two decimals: 1.01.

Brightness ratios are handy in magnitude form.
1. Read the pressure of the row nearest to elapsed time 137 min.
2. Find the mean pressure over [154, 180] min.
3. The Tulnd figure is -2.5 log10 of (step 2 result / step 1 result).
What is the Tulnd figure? -0.01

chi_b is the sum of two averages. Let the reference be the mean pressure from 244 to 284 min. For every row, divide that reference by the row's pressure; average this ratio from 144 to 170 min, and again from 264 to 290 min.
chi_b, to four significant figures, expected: 2.016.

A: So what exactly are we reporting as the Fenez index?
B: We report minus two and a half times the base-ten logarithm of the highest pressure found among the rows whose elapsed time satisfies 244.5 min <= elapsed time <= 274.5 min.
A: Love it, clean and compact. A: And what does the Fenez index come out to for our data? -2.94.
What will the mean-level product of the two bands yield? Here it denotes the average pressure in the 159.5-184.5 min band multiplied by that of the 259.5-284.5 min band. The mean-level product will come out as 219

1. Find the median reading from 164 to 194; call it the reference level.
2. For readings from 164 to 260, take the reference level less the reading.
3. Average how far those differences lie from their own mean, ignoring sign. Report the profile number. 2.0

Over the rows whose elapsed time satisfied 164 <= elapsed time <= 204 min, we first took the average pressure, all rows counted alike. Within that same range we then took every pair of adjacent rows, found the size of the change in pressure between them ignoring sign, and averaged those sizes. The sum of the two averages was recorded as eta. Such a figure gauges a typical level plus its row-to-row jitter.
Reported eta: 15.2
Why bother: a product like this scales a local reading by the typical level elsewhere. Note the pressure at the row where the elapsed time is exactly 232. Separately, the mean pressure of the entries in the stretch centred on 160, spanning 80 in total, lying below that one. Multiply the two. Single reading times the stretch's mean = 205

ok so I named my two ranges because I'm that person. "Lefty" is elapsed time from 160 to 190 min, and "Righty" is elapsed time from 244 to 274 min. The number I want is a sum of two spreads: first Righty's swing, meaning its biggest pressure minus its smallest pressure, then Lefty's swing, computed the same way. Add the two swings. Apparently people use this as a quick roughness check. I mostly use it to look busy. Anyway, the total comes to 1.1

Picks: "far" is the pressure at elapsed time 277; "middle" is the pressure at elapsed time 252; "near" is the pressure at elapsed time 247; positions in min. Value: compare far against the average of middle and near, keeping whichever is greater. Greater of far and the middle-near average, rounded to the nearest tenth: 15.0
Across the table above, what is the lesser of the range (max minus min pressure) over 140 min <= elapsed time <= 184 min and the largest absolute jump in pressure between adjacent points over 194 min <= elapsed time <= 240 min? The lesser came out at 0.700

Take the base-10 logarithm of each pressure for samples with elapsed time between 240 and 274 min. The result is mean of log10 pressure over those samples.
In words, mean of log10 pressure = 1.17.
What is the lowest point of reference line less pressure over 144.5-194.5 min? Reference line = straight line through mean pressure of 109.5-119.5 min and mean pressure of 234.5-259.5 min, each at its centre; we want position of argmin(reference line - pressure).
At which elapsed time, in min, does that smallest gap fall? 177 min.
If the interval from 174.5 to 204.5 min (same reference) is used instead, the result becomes 177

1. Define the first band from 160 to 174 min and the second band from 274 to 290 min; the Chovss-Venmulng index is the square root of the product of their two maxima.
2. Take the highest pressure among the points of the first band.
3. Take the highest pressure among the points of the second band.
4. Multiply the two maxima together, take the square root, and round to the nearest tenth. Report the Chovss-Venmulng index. 14.8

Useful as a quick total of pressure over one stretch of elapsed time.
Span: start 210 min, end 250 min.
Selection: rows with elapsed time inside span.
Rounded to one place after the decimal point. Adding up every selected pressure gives 94.0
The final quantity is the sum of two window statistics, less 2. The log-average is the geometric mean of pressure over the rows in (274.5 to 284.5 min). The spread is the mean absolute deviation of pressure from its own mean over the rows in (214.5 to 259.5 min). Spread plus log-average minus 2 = 15.2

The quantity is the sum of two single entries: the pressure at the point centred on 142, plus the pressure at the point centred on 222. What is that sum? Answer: 23.3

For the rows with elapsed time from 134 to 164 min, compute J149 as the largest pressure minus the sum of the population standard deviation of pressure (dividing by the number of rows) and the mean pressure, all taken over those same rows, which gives 0.06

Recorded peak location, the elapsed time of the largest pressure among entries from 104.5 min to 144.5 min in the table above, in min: 122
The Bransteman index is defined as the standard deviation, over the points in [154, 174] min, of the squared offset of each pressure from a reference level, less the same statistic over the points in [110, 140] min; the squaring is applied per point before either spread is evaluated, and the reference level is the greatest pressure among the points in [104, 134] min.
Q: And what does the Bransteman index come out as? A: 0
